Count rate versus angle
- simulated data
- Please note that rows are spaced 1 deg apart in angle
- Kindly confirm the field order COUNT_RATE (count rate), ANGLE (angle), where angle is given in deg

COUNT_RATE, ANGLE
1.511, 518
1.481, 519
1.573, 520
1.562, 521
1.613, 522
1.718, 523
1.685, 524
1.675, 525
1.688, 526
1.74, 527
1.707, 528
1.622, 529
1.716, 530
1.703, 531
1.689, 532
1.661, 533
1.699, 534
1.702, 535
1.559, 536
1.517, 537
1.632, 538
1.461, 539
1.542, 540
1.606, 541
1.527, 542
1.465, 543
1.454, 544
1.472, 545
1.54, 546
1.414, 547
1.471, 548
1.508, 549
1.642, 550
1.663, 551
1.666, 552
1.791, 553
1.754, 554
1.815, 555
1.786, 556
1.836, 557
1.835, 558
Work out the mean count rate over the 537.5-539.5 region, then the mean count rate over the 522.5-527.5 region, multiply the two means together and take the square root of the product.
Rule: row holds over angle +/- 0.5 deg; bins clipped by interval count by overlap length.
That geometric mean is 1.62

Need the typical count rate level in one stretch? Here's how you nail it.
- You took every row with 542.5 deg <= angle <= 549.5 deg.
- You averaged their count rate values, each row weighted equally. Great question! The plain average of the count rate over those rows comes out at 1.47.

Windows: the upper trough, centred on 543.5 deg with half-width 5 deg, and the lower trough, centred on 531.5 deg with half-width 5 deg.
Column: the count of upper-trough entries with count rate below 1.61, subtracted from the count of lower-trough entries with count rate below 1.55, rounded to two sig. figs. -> -10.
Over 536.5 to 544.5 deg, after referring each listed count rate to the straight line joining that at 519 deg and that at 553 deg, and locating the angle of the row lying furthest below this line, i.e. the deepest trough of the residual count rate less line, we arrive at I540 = 544 deg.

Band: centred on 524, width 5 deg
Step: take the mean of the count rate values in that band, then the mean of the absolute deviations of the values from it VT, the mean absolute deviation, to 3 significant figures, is 0.0254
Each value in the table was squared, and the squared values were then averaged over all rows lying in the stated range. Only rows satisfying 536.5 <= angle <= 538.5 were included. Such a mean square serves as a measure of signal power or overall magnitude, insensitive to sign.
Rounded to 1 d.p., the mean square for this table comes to 2.5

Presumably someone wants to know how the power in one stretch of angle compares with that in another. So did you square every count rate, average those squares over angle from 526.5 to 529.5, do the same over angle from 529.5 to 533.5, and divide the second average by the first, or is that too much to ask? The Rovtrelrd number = 1.00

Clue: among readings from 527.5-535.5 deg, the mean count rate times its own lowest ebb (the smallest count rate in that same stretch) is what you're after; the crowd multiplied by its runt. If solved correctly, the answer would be 2.74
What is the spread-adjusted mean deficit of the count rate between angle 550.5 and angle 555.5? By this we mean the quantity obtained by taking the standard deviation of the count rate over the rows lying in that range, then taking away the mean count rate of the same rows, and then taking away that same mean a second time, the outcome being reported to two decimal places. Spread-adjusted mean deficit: -3.41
